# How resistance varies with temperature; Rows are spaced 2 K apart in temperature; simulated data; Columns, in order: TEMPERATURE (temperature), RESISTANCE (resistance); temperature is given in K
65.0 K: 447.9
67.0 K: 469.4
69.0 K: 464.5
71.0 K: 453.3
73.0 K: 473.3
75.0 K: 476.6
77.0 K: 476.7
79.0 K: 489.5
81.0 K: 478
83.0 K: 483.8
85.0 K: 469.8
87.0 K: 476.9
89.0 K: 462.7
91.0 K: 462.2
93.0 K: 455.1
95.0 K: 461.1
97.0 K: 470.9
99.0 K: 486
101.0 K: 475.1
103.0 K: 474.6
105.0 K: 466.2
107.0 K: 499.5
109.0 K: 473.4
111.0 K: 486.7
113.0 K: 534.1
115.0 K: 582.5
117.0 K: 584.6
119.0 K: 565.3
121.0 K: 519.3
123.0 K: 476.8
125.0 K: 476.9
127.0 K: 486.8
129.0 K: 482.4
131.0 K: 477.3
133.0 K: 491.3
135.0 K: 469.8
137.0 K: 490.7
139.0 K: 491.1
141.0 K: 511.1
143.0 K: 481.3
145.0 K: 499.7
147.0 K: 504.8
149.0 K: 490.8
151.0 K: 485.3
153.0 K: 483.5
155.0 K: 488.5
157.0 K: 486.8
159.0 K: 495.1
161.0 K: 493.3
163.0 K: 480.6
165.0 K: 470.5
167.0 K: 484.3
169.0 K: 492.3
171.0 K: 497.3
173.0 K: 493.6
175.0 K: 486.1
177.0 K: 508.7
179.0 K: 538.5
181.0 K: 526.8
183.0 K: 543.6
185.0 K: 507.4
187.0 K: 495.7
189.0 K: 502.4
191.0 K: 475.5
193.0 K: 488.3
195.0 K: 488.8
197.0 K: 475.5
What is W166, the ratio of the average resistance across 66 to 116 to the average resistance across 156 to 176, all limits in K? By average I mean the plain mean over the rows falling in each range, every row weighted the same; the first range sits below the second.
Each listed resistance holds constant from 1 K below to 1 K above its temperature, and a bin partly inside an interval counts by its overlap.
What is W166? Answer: 0.98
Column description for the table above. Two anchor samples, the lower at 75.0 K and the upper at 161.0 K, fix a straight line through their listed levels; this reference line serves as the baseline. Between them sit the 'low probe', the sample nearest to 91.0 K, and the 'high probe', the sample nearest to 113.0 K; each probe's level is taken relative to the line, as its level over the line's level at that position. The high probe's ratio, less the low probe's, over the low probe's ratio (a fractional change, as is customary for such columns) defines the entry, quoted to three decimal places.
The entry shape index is 0.145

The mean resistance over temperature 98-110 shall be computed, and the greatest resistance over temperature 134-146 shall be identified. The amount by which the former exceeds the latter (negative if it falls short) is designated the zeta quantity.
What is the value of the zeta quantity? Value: -32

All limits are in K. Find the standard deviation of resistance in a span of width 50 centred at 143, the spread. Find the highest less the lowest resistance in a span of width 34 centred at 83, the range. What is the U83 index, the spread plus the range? 55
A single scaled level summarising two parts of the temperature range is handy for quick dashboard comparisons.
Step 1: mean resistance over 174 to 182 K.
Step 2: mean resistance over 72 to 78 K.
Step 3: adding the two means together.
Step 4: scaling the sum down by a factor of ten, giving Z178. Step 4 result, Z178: 99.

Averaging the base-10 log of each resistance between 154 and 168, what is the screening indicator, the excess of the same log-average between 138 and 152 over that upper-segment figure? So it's 0.01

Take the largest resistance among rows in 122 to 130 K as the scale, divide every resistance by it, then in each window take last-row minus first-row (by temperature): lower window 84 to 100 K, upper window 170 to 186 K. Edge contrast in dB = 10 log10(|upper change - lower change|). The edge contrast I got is -19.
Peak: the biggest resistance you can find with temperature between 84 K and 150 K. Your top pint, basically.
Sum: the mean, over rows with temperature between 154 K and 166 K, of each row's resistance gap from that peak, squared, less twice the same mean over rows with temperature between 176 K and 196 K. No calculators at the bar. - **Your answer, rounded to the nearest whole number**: -2946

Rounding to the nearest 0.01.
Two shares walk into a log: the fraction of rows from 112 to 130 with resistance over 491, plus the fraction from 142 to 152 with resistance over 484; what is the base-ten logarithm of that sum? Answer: 0.13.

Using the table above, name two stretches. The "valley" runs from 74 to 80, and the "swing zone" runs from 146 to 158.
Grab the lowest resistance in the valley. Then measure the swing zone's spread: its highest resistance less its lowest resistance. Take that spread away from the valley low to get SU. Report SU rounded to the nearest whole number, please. 455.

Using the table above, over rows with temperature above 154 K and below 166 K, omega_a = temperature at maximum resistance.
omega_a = 159.0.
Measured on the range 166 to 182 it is 179.0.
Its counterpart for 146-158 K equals 147.0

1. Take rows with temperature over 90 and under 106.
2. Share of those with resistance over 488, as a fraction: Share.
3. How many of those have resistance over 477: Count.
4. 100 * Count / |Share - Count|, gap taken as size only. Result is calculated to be 100.0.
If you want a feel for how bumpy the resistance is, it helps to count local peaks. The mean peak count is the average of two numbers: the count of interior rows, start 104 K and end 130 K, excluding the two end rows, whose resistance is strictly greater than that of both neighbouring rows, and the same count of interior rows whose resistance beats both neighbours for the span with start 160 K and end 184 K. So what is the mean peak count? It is 2.50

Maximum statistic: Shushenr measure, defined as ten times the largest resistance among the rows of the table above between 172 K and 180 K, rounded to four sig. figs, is 5385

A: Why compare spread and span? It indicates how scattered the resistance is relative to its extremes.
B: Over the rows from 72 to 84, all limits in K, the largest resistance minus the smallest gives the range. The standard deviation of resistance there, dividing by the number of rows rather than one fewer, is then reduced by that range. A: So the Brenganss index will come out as -11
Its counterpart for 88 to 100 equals -21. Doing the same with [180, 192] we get -46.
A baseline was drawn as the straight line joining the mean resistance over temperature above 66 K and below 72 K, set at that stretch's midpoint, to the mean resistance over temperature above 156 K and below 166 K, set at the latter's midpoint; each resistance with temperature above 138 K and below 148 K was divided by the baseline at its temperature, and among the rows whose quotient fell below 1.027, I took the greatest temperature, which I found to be 143.0 K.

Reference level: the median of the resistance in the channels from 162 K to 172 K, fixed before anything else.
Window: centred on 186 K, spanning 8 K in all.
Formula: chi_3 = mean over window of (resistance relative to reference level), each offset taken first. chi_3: 28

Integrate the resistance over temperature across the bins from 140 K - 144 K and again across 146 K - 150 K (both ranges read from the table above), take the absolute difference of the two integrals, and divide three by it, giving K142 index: 0.47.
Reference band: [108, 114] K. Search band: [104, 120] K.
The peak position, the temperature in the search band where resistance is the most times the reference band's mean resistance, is 117.0 K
